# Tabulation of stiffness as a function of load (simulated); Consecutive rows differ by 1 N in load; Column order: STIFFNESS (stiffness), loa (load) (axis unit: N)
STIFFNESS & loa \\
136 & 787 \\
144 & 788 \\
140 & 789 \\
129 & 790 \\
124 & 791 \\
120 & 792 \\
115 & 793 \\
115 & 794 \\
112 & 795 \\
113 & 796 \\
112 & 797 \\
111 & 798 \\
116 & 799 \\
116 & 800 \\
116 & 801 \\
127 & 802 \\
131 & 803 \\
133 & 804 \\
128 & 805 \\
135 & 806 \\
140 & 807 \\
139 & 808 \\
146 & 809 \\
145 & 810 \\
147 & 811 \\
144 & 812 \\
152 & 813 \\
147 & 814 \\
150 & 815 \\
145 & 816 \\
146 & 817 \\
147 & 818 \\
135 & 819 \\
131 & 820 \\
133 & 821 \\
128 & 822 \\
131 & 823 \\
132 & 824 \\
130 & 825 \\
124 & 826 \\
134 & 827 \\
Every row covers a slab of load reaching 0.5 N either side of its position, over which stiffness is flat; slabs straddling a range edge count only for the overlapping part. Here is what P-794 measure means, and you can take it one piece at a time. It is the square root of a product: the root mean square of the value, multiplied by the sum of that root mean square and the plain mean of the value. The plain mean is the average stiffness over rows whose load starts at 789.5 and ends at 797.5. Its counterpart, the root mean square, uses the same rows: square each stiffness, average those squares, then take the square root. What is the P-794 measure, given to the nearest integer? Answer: 166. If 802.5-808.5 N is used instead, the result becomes 190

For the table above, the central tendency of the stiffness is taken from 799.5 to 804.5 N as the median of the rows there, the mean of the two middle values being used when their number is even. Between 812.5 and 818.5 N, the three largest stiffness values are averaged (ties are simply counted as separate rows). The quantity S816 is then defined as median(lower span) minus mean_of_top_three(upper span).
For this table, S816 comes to -23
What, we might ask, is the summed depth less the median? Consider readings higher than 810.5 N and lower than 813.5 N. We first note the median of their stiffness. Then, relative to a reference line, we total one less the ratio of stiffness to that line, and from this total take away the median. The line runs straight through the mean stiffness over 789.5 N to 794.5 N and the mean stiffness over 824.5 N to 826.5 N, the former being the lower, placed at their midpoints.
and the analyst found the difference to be -148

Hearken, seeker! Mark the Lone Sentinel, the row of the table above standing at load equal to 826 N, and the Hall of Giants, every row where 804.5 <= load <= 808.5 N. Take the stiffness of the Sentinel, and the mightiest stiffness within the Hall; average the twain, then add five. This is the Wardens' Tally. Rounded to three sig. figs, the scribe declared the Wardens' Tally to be 137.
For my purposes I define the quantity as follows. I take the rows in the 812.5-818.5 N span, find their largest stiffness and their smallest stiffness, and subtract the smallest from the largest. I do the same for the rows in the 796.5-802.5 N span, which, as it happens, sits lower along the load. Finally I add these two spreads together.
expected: 23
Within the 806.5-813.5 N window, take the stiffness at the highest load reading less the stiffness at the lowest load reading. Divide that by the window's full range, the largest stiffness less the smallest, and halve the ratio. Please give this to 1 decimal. 0.5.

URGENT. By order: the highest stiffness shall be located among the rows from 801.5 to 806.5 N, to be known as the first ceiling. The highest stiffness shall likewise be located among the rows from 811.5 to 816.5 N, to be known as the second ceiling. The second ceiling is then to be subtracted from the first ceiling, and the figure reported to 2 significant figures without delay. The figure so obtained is -17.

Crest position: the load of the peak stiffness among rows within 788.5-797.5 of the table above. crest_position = 789 N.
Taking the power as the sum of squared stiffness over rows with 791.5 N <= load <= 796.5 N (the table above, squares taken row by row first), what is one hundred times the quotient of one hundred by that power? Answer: 0.15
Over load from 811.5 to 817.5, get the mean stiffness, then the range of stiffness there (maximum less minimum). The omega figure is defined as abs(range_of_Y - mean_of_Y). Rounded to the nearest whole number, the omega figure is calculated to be 139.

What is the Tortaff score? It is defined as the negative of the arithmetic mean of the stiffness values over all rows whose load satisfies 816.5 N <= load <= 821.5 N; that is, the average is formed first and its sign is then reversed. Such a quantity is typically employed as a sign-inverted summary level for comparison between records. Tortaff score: -138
